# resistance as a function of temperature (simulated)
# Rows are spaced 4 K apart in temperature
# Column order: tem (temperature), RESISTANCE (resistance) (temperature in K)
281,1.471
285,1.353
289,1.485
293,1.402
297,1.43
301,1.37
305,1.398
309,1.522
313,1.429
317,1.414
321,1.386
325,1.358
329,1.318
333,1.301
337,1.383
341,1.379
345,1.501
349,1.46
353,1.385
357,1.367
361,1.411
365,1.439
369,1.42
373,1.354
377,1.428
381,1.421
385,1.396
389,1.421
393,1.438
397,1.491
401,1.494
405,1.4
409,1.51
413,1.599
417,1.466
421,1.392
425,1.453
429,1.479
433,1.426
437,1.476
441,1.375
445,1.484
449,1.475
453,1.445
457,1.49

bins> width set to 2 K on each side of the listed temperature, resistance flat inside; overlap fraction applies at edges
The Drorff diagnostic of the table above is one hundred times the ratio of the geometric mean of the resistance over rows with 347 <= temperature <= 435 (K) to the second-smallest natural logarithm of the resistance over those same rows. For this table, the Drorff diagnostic 460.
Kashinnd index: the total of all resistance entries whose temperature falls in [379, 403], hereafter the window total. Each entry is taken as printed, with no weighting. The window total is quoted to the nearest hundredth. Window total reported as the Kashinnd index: 8.66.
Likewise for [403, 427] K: 8.82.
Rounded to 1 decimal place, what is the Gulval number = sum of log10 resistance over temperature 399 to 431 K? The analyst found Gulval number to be 1.3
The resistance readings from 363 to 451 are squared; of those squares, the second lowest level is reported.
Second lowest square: 1.89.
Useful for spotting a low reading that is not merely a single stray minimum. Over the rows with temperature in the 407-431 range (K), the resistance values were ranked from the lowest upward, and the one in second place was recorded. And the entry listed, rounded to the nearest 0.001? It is 1.453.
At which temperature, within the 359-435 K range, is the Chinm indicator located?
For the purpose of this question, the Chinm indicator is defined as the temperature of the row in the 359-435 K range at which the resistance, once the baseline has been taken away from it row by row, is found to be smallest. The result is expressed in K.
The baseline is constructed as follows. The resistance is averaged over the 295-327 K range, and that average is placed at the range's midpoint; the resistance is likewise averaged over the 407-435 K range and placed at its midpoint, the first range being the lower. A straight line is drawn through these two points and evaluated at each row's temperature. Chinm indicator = 373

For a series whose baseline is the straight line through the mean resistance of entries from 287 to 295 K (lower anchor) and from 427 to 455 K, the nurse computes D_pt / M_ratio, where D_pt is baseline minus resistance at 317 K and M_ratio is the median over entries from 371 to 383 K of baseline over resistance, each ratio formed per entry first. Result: 0.030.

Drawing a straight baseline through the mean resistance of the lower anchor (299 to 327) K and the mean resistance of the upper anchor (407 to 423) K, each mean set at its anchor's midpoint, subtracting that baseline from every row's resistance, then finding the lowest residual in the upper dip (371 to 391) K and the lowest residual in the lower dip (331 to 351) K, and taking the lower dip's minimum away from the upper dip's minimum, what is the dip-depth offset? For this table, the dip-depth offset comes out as 0.021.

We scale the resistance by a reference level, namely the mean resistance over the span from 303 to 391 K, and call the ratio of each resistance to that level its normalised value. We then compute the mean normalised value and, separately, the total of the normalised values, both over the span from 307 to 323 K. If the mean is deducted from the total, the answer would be 3.07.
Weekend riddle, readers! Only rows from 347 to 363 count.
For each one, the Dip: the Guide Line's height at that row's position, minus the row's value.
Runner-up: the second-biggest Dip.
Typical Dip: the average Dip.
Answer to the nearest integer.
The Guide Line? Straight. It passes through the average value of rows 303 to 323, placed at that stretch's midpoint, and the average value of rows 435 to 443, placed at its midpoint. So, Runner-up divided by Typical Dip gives 2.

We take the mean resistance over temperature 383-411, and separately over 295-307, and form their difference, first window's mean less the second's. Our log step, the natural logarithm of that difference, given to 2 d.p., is -2.98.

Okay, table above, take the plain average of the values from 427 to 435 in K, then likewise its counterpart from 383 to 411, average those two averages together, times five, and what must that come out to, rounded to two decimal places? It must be 7.26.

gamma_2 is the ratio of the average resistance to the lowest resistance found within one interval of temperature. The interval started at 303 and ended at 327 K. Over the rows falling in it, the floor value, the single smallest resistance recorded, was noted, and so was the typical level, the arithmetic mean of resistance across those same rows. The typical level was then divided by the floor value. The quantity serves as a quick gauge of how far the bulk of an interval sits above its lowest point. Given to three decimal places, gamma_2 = 1.044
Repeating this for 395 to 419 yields 1.067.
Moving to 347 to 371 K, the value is 1.034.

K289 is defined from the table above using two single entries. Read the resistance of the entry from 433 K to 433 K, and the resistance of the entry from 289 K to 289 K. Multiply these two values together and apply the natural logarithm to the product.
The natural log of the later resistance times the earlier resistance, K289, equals 0.75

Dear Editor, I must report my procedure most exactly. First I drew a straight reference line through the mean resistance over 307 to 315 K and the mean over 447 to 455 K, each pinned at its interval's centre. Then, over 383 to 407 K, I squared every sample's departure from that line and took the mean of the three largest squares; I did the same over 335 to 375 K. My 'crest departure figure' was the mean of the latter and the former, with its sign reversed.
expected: -0.0073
